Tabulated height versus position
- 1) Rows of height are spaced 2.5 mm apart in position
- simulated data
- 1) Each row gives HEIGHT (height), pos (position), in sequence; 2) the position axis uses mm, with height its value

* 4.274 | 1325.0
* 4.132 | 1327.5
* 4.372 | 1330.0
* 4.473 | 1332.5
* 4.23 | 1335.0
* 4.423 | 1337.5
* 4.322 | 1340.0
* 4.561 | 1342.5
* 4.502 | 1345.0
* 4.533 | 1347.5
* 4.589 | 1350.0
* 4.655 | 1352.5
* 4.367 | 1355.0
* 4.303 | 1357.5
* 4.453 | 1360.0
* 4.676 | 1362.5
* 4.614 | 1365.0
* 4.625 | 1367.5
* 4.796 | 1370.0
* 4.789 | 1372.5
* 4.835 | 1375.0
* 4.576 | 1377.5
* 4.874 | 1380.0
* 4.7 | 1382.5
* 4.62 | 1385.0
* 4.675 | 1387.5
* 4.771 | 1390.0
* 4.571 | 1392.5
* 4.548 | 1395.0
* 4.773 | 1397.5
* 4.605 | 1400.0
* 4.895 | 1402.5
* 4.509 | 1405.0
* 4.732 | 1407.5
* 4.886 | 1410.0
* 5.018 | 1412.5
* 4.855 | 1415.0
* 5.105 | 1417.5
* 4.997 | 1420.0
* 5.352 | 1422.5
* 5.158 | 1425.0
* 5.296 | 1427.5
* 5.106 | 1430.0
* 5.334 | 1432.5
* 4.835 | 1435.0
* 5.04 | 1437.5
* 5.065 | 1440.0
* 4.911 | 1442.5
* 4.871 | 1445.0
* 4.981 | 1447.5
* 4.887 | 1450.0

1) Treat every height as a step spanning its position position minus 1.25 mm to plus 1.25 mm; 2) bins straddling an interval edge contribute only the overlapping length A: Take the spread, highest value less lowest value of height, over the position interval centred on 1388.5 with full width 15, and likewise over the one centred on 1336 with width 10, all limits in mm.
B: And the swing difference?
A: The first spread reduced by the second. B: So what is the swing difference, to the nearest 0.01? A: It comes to -0.02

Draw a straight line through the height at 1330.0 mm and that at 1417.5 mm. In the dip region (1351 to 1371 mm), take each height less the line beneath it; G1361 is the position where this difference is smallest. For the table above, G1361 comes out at 1357.5 mm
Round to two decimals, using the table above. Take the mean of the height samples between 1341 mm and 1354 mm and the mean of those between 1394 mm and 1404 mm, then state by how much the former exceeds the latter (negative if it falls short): -0.14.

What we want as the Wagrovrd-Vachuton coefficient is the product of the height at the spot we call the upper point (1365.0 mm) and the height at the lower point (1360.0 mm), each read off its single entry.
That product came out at 20.5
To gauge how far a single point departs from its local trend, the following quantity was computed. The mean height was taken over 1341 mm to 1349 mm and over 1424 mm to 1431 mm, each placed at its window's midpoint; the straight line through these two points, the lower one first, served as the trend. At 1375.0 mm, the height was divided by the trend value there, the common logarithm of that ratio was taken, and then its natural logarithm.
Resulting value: -5.1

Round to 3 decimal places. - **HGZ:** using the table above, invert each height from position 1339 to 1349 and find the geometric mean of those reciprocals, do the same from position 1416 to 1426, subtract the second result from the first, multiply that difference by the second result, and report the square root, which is 0.075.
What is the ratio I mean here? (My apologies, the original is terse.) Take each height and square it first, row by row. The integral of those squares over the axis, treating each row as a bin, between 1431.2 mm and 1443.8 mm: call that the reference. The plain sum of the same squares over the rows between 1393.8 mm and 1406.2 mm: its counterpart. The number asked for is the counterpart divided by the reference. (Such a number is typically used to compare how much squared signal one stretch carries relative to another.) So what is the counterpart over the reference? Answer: 0.34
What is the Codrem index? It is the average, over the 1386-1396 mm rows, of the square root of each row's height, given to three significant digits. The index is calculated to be 2.15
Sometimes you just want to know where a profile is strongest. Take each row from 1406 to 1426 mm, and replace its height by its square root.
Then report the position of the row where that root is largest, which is 1422.5 mm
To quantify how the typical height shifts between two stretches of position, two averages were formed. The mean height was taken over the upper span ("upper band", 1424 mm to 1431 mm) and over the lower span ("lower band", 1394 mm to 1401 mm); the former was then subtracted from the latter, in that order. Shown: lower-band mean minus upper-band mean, -0.54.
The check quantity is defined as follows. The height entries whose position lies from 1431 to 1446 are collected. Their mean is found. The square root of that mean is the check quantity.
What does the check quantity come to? 2.24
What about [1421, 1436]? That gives 2.28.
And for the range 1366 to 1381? 2.18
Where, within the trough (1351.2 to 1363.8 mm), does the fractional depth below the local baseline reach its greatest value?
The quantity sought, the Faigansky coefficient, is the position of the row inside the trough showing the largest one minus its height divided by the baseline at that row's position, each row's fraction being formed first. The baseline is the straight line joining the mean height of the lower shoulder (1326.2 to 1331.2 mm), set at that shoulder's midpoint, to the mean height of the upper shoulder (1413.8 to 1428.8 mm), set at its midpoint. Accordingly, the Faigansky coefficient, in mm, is 1357.5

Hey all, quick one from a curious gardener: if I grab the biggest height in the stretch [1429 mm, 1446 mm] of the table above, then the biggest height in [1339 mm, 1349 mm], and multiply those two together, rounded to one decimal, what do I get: 24.3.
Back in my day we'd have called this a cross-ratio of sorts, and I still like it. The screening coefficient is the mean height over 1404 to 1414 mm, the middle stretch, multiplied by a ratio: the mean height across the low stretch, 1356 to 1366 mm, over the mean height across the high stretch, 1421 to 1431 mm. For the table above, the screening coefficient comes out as 4.13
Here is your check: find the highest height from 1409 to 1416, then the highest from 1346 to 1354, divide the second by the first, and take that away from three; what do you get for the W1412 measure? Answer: 2.07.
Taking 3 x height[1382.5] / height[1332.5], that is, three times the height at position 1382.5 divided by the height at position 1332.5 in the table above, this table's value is 3.15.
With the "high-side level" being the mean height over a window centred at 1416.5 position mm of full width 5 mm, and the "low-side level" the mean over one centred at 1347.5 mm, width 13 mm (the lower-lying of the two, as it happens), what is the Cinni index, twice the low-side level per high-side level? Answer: 1.83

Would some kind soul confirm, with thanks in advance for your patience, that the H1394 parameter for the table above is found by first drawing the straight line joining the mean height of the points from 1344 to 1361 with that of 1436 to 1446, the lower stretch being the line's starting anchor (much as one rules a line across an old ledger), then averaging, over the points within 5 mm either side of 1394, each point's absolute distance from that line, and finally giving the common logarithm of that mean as -0.97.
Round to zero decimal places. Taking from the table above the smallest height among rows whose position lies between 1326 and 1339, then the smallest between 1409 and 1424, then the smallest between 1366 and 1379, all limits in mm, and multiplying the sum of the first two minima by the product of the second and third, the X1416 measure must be 200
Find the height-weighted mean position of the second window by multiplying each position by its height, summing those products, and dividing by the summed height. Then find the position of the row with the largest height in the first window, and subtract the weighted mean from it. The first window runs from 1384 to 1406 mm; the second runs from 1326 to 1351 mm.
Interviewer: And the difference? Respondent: 63.6 mm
